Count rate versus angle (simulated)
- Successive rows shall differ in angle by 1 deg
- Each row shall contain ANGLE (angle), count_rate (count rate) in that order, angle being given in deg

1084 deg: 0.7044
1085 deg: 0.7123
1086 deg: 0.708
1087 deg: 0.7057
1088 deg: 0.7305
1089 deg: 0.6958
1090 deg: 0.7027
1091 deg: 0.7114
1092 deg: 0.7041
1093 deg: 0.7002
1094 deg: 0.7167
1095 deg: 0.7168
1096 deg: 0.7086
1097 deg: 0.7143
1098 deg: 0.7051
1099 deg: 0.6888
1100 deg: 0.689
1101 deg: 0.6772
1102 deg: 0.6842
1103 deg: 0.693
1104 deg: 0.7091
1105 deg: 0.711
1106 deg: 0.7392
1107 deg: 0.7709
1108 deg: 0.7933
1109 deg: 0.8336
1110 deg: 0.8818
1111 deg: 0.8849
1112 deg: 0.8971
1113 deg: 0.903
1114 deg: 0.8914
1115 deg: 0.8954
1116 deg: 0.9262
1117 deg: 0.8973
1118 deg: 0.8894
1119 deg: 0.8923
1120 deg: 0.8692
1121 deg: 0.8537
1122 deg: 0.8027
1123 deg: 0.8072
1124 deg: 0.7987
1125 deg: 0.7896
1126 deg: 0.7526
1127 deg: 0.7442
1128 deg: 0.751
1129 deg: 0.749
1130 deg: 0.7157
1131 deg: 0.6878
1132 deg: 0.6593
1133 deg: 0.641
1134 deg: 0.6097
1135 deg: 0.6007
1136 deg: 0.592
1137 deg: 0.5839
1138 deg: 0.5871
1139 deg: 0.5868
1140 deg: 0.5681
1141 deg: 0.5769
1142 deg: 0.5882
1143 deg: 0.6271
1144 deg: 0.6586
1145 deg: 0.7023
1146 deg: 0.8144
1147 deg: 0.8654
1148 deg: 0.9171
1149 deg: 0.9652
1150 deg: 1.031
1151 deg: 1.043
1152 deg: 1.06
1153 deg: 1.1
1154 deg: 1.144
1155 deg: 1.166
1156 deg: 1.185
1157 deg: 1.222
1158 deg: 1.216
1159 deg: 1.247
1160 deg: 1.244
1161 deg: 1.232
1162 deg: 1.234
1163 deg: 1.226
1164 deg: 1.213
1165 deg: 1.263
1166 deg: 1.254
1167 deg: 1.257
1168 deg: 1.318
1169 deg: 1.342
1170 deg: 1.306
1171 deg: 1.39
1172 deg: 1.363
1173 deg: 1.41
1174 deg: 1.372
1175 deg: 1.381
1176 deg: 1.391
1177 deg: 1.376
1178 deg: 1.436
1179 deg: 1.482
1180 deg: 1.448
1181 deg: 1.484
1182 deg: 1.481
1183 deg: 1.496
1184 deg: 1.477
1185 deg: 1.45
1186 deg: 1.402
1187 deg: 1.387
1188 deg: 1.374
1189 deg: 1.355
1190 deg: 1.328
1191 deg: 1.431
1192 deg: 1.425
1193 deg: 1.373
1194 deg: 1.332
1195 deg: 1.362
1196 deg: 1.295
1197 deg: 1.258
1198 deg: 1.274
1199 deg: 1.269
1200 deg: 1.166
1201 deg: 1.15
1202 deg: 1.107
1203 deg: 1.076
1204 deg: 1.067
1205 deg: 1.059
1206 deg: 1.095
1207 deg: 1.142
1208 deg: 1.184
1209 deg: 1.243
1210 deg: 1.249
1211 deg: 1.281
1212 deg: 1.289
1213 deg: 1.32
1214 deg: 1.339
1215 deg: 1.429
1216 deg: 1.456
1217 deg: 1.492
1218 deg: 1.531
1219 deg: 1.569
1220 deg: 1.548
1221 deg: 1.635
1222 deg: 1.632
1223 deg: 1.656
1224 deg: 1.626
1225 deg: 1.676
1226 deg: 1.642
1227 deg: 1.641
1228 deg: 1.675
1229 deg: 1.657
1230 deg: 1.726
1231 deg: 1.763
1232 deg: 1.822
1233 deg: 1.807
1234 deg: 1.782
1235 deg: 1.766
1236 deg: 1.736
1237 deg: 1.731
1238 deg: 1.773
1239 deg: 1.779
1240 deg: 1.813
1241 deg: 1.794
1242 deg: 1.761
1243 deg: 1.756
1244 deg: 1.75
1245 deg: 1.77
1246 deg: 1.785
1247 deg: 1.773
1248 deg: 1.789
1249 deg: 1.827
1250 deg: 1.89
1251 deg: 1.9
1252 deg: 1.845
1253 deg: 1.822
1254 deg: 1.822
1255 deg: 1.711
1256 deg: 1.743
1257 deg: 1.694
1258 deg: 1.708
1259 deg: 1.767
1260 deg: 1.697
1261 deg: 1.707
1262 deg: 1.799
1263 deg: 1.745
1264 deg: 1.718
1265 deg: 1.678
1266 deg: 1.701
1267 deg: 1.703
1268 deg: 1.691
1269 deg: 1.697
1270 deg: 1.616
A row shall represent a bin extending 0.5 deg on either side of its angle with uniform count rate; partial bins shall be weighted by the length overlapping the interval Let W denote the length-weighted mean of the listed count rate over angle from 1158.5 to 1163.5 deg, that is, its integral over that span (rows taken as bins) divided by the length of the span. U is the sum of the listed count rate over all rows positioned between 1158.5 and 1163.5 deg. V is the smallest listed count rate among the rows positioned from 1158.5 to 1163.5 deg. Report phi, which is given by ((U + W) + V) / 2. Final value 4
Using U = 6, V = 1.226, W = 1.24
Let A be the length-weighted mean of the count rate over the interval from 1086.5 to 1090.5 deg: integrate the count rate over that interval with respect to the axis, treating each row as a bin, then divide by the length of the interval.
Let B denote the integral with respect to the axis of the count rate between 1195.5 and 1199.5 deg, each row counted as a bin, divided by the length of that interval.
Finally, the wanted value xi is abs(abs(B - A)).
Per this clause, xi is 0.57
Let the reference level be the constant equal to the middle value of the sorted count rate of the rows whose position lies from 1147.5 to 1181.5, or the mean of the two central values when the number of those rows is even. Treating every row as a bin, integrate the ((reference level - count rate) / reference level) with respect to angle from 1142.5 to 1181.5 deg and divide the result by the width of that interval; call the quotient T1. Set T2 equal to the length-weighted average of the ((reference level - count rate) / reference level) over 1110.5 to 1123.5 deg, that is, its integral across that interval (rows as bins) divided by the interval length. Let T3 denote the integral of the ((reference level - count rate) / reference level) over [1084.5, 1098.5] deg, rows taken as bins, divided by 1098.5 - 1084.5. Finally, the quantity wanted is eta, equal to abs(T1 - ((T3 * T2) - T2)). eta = 0.22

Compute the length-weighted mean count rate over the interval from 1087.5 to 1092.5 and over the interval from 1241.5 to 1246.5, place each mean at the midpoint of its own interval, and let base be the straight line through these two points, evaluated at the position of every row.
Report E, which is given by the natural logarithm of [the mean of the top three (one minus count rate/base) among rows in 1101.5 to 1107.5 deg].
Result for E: -2.0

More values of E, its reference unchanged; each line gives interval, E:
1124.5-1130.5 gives -1.4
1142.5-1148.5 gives -1.0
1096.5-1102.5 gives -2.1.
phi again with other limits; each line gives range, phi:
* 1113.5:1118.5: 3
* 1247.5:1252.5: 6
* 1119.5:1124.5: 3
